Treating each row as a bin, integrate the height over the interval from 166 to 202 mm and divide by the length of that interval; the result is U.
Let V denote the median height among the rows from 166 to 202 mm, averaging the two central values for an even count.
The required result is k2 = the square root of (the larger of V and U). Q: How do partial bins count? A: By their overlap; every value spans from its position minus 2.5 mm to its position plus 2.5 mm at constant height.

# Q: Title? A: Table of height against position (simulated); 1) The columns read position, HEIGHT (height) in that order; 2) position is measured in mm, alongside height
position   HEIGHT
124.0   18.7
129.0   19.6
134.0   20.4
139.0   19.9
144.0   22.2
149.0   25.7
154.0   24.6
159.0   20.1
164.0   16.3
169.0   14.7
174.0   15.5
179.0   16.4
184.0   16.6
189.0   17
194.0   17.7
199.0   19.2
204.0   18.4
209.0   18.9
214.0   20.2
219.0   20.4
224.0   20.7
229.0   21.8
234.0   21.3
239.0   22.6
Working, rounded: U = 16.7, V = 17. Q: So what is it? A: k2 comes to 4.09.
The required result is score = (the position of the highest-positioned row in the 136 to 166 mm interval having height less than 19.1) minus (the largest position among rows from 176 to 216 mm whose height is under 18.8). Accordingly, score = -40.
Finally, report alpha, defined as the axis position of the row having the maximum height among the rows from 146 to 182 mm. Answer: 149.0 mm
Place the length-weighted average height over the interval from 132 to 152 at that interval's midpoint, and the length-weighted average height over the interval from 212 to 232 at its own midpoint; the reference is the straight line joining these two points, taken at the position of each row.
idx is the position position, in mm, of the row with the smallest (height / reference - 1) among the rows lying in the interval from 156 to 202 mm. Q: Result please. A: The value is 169.0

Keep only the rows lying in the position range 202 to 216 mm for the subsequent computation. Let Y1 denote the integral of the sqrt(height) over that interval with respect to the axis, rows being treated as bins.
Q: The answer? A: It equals 61.3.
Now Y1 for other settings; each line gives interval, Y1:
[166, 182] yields 63.2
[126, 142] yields 71.5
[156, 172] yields 66.2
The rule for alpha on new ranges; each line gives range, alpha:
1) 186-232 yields 229.0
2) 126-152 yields 149.0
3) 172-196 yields 194.0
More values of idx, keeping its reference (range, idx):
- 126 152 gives 129.0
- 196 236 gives 204.0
